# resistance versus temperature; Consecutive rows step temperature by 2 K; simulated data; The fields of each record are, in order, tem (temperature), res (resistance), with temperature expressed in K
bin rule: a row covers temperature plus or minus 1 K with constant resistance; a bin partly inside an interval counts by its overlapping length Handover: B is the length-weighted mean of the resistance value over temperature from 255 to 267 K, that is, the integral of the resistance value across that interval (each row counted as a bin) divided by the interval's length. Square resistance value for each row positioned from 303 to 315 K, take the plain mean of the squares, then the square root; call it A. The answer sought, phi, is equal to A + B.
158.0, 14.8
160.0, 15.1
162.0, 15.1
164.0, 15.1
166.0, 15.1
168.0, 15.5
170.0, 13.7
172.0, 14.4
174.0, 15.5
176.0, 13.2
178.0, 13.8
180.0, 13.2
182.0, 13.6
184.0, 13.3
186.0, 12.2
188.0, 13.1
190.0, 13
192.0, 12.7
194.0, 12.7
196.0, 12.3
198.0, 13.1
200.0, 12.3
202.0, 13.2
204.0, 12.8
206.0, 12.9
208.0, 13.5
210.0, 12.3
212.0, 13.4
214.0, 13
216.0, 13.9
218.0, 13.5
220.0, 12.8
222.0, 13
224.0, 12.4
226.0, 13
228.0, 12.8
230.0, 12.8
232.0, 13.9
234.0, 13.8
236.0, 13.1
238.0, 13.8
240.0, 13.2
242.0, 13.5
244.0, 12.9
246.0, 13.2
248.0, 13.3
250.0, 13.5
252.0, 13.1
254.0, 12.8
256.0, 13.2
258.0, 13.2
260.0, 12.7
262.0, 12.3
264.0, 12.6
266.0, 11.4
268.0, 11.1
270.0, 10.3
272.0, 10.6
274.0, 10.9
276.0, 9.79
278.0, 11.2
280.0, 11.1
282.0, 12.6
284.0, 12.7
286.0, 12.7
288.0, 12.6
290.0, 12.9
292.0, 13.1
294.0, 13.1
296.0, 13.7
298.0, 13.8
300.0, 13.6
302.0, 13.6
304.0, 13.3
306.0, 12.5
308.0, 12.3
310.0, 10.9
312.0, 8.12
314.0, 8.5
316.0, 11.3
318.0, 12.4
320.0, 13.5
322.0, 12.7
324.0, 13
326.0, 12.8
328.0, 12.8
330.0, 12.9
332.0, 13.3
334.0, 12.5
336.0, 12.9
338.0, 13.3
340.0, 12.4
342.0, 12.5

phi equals 23.7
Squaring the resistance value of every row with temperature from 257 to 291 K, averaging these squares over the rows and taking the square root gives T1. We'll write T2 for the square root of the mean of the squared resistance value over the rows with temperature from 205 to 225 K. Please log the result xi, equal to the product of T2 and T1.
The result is 155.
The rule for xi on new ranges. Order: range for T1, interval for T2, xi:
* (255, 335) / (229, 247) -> 164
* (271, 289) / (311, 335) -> 141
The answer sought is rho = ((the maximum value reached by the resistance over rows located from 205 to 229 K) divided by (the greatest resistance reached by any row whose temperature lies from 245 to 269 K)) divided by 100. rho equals 0.0103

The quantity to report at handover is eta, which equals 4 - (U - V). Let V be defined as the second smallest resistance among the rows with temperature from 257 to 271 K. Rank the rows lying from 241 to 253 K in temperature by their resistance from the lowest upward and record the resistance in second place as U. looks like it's 2.0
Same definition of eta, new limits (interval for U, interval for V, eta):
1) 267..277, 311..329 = 2.2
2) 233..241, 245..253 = 4.0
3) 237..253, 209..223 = 3.7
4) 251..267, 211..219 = 5.1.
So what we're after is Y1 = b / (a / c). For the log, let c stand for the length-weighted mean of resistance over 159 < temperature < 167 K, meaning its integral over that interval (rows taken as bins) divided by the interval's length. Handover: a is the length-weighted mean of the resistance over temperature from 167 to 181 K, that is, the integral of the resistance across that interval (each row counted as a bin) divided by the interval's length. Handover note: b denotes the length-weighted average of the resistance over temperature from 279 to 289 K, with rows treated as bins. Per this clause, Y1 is 13.1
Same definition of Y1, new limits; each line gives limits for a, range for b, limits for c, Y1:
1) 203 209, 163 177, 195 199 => 14.2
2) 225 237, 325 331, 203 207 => 12.5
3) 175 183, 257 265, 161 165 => 14.3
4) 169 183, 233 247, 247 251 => 12.9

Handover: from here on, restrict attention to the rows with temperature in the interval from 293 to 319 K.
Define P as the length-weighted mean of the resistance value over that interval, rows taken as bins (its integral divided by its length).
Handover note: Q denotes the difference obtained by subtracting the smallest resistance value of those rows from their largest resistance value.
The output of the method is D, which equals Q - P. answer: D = -6.4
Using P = 12.1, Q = 5.7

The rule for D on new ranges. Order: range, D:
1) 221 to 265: -11.5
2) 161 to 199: -10.4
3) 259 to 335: -6.5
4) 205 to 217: -11.6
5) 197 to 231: -11.4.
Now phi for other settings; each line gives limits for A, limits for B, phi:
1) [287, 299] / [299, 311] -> 25.9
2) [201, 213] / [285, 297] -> 26.0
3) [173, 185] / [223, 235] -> 26.9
